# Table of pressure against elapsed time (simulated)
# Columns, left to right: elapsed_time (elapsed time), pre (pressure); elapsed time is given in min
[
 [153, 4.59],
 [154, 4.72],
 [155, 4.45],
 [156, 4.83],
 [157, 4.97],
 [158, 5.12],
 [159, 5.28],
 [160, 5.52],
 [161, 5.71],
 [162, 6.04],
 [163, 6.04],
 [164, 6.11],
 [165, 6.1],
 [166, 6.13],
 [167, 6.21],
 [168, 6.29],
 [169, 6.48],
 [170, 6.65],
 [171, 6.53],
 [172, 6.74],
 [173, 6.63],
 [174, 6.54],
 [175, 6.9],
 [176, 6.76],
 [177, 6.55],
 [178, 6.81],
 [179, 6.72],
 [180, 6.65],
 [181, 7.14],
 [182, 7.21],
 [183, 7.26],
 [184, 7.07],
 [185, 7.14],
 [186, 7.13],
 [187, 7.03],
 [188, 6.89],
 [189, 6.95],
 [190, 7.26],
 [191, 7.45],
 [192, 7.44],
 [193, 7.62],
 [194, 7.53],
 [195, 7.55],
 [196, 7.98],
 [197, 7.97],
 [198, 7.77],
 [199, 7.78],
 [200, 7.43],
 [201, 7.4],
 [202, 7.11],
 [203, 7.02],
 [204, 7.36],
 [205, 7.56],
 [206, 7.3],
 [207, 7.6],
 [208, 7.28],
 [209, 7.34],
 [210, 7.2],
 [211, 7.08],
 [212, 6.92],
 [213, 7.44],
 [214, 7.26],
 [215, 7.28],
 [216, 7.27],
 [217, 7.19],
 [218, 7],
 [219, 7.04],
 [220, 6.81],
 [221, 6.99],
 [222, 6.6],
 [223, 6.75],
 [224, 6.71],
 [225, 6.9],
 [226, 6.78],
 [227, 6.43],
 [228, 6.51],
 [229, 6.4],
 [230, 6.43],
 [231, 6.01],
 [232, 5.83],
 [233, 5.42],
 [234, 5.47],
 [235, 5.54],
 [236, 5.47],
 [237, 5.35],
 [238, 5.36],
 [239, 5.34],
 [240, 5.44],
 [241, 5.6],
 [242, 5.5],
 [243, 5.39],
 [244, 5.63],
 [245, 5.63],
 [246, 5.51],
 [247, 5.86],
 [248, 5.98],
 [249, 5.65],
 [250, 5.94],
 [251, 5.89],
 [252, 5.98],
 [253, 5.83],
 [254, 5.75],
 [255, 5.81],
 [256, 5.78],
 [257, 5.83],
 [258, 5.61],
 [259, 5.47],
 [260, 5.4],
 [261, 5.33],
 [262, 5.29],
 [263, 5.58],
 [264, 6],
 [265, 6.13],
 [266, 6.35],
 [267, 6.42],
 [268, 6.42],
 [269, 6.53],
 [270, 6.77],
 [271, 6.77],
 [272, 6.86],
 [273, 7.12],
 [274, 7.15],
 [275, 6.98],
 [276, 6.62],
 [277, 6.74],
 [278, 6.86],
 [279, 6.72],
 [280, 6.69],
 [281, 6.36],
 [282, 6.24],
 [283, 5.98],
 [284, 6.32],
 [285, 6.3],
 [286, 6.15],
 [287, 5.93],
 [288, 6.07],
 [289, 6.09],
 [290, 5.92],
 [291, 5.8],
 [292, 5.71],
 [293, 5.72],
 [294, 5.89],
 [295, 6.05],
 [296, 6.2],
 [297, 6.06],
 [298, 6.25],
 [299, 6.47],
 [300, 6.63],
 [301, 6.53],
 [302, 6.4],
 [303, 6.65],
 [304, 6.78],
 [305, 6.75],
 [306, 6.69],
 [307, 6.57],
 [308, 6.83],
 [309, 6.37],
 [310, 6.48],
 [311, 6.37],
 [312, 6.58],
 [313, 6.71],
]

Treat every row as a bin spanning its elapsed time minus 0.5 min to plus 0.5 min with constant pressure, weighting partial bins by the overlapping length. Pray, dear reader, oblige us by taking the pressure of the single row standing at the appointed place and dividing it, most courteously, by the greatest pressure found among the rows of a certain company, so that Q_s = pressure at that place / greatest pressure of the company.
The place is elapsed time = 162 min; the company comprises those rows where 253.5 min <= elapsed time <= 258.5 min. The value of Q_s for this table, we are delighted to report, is 1.04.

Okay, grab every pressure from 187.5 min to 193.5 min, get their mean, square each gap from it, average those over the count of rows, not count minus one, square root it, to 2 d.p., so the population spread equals 0.27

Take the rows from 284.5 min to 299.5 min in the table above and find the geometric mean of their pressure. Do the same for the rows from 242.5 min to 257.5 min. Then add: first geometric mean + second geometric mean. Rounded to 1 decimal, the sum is 11.8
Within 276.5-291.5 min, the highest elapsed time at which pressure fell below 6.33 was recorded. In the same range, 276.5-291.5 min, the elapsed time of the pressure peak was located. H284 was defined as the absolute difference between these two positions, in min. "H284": 13 min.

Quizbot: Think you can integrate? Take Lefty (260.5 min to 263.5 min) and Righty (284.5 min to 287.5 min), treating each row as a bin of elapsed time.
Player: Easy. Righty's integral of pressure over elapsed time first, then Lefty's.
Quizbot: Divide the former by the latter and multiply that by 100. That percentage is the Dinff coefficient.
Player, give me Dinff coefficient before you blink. 113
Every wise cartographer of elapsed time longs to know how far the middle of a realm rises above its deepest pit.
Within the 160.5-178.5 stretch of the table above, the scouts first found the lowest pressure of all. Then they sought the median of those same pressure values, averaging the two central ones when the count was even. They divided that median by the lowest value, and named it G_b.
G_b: 1.14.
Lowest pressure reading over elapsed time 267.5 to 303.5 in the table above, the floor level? 5.71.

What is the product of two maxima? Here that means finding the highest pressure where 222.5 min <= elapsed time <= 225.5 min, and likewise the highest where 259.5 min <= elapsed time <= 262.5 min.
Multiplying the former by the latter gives 37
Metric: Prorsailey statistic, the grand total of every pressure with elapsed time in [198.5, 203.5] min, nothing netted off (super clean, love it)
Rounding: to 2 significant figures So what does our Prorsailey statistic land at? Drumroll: 37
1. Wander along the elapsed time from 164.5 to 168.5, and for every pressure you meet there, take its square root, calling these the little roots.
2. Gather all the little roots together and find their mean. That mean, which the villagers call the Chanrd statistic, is 2.5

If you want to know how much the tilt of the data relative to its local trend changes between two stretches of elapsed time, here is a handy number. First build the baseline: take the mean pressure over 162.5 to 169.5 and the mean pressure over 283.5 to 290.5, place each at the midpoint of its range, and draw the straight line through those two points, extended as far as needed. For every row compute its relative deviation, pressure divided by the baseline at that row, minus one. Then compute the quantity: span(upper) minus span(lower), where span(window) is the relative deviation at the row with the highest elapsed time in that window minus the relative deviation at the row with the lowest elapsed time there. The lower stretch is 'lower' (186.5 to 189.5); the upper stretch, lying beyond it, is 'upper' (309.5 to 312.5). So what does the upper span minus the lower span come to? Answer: 0.029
